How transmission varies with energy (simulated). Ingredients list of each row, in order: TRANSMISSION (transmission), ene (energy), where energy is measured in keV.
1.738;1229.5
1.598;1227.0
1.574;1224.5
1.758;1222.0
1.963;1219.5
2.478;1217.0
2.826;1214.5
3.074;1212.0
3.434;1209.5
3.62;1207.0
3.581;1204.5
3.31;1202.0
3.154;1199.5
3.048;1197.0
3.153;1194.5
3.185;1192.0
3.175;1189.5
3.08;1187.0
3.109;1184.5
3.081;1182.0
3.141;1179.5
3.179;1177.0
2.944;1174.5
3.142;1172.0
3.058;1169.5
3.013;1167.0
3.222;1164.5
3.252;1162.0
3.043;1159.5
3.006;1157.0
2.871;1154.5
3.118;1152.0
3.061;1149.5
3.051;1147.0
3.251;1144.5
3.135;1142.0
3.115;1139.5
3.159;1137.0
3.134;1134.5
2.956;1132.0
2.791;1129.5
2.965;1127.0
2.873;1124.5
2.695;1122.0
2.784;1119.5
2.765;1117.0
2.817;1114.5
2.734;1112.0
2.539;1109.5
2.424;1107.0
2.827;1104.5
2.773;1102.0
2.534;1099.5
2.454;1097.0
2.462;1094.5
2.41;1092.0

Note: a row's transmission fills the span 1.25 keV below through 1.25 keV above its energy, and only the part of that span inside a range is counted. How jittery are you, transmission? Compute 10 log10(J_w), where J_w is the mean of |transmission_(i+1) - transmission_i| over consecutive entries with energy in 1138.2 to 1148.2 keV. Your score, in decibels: -9.5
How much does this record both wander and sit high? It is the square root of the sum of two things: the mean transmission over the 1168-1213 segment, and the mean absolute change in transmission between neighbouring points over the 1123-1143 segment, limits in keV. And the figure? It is 1.81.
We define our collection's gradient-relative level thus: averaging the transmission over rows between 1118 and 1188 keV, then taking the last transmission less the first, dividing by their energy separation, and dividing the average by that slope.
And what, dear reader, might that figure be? 694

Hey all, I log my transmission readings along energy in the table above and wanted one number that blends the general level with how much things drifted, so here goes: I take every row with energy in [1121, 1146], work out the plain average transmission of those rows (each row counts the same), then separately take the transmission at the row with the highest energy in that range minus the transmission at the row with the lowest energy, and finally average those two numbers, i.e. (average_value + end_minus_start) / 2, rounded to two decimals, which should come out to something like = 1.78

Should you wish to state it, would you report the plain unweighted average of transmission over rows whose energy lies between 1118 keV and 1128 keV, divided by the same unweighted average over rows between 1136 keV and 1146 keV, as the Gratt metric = 0.89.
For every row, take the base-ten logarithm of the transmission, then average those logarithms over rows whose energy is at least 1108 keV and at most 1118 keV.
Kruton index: 0.43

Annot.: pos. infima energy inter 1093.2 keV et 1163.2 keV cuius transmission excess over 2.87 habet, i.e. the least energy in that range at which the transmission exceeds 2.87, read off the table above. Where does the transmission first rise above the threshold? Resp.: 1124.5 keV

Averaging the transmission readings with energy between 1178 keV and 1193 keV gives 3.13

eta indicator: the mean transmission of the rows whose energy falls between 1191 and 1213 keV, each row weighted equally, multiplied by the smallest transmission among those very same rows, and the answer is 10.0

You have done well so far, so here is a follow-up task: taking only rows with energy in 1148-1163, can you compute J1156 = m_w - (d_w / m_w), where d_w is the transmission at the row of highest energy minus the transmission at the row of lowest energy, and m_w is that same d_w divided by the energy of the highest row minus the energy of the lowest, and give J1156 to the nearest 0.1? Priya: -12.5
